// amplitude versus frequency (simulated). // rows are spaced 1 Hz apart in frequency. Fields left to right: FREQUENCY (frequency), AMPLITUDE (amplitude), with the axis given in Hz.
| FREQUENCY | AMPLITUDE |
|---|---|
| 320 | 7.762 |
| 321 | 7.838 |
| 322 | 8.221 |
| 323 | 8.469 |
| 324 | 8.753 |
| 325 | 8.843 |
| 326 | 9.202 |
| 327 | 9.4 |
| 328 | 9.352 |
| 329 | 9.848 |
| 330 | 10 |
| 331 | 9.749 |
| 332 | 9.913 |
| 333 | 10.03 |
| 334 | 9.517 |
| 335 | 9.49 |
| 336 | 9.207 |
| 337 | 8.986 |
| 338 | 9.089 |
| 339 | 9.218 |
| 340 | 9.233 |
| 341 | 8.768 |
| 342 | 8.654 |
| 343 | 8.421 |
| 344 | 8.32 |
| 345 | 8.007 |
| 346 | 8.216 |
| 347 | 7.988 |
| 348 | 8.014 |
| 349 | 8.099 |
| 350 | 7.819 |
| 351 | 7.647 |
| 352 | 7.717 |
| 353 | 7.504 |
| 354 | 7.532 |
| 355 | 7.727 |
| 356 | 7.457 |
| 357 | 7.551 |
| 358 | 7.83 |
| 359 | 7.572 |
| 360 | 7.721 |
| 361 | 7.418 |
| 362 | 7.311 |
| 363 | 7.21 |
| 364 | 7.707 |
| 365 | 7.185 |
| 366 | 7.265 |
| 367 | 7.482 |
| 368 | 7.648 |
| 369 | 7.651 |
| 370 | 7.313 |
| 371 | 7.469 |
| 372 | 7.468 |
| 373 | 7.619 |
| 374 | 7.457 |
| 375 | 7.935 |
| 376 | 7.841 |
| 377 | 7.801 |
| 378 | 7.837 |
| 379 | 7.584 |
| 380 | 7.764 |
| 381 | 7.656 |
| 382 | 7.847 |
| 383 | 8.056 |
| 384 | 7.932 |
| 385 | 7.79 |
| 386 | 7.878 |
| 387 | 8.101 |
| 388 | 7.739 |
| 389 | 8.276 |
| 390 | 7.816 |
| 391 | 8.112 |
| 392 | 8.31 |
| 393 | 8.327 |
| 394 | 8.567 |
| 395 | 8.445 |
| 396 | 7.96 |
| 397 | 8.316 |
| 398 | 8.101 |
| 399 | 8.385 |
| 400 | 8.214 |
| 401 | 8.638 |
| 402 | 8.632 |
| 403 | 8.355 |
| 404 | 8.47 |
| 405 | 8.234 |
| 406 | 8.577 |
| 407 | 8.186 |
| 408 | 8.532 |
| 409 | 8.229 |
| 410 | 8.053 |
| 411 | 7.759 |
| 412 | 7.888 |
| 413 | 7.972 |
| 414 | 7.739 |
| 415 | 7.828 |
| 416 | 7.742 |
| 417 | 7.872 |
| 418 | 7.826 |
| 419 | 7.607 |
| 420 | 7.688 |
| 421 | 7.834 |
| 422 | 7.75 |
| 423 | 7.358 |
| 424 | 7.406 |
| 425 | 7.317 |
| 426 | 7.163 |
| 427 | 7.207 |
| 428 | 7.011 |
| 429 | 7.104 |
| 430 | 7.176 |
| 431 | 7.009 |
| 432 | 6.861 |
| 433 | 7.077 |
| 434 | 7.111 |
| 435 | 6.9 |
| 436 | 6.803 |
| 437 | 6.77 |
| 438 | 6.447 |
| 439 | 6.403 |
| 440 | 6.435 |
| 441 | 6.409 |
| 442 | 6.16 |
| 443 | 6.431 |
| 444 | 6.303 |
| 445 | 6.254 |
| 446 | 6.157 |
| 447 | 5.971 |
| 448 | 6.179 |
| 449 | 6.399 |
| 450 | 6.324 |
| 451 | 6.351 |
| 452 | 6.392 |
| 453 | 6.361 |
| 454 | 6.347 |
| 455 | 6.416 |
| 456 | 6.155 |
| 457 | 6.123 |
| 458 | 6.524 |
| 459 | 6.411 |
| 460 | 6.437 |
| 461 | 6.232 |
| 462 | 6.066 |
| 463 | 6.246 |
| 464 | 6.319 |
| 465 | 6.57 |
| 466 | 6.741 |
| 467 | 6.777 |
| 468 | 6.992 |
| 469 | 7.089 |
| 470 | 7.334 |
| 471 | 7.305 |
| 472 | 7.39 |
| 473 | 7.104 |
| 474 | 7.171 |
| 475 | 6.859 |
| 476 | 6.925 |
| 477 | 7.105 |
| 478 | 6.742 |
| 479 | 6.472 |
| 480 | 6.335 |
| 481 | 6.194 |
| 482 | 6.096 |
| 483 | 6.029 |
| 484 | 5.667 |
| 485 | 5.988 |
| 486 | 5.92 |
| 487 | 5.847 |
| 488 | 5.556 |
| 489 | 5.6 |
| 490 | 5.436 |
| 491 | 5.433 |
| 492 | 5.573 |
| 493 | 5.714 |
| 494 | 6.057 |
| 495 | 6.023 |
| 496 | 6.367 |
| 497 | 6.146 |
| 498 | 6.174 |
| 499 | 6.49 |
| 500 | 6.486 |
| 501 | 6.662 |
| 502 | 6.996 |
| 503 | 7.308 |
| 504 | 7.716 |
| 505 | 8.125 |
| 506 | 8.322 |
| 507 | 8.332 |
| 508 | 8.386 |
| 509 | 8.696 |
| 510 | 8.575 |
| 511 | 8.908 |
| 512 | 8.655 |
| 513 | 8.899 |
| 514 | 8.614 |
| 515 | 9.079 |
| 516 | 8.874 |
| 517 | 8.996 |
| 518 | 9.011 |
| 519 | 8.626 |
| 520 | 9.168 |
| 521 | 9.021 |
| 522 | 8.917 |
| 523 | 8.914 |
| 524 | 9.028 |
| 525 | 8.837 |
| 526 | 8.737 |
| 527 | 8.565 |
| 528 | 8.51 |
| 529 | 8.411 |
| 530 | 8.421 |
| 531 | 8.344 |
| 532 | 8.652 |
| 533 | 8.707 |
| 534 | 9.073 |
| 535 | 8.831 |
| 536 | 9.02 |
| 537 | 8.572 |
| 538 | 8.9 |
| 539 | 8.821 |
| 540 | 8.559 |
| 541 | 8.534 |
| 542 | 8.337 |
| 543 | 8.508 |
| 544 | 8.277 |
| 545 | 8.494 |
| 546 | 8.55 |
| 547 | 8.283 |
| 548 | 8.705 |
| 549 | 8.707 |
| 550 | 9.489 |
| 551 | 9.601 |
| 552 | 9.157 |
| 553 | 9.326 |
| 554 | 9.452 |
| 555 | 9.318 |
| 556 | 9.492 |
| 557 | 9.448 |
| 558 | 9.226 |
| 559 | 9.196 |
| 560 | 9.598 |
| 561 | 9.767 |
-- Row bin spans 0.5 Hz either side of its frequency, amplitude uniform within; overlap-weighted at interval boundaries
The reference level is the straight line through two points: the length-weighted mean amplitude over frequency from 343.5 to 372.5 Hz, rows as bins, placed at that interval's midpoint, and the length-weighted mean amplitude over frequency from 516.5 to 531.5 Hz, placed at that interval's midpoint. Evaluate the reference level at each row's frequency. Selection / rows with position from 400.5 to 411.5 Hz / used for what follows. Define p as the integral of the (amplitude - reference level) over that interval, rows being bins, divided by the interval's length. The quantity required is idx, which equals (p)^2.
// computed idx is 0.13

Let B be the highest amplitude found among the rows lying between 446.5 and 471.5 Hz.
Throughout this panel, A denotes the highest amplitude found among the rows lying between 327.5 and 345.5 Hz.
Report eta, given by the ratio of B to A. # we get 0.7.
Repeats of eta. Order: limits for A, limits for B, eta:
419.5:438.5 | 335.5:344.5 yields 1.2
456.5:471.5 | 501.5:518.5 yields 1.2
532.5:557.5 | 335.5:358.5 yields 1.0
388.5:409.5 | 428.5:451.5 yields 0.8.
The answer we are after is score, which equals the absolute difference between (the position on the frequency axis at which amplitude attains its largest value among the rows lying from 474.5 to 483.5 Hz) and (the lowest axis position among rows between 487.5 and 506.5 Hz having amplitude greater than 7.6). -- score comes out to 27 Hz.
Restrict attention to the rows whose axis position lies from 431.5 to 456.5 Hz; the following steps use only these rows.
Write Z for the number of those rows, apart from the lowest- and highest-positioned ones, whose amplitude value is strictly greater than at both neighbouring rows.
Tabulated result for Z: 6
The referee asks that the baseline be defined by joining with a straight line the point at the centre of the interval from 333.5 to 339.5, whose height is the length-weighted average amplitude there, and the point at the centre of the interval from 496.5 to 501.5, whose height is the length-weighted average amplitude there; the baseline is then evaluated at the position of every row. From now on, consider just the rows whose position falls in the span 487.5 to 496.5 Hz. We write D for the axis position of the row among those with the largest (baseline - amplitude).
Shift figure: 490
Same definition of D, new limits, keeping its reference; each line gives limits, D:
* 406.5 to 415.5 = 411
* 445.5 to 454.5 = 447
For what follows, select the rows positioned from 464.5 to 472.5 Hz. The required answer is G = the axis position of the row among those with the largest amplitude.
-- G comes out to 472 Hz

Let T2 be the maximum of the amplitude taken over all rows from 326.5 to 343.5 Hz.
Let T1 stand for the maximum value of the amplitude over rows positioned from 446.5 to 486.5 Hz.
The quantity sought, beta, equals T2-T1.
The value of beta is 2.6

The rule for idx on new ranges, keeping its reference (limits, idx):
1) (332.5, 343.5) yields 2.66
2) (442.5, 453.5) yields 3.89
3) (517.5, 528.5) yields 0.01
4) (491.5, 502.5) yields 5.48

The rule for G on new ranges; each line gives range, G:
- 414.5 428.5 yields 417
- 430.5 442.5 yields 434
